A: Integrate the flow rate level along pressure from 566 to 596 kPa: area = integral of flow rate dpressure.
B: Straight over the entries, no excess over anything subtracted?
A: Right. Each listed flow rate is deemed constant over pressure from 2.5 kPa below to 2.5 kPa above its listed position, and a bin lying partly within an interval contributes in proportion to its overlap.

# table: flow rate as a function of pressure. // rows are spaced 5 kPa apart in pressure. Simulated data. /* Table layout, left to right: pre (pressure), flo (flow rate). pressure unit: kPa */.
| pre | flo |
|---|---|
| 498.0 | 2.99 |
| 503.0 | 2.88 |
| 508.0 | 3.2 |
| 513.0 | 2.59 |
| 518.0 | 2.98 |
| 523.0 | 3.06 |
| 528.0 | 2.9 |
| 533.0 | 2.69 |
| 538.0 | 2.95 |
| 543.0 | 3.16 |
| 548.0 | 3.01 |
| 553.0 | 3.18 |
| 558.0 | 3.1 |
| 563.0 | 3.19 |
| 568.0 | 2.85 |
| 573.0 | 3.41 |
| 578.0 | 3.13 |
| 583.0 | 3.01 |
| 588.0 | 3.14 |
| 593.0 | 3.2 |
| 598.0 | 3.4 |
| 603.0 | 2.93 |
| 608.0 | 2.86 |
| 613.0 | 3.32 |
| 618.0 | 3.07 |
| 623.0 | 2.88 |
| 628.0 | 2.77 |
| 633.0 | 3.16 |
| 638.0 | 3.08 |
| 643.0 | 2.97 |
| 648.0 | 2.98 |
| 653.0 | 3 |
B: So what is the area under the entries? 94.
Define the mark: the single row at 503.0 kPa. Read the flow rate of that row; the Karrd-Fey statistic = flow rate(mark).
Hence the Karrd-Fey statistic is 2.88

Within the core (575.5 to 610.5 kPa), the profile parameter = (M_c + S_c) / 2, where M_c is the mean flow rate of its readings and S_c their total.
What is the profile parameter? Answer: 12.4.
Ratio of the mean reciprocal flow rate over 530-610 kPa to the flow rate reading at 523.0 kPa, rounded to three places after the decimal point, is 0.107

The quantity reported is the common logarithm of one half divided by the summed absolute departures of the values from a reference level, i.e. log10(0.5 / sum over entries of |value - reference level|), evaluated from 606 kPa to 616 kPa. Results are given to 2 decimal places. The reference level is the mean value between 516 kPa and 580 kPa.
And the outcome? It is 0.04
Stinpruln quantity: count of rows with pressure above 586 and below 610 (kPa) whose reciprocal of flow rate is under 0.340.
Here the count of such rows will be 3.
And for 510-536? 2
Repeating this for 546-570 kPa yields 4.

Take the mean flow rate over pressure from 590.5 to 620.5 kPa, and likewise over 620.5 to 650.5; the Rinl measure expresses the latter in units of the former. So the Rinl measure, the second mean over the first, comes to 0.95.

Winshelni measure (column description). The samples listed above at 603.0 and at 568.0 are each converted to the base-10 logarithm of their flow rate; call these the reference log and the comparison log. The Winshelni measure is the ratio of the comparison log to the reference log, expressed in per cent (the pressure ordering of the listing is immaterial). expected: 97.4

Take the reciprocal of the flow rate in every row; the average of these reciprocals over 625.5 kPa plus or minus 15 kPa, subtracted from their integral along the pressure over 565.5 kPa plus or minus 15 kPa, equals 9.2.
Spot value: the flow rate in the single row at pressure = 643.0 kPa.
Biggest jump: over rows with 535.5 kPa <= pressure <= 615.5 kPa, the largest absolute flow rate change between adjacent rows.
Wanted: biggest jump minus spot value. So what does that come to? -2.41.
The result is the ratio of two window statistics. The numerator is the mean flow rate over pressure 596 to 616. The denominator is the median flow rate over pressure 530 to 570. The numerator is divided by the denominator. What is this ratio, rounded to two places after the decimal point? 1.02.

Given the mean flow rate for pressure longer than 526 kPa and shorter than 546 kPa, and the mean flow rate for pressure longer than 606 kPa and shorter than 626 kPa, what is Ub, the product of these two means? 8.87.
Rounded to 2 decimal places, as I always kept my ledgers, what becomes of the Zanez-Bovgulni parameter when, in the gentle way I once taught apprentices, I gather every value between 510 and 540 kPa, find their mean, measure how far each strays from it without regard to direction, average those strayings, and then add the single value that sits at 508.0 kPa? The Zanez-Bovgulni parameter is 3.35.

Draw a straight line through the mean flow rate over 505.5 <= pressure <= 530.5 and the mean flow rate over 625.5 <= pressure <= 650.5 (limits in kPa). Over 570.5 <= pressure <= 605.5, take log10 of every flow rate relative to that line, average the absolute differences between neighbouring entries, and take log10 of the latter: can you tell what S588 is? -1.54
